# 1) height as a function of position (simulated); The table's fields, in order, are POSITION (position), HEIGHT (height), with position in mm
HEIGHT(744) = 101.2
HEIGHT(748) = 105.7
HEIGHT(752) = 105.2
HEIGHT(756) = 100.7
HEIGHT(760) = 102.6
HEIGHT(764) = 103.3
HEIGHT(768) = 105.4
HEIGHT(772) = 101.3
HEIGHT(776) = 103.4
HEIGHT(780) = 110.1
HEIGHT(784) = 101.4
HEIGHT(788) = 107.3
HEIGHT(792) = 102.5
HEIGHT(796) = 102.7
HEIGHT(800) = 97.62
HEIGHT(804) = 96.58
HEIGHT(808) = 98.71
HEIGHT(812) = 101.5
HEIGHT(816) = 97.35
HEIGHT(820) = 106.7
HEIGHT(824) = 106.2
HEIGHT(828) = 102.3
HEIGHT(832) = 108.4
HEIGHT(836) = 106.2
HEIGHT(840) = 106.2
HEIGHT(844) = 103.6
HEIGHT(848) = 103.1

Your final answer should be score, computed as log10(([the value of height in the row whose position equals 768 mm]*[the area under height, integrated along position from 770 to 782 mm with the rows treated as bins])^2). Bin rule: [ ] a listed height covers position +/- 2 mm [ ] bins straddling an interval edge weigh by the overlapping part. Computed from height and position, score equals 10.25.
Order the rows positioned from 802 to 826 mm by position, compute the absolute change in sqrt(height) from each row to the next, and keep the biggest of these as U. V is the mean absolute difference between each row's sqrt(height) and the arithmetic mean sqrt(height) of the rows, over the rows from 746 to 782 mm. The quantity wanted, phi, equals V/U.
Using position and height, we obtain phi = 0.23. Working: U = 0.46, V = 0.105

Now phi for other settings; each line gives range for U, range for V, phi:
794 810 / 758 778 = 0.19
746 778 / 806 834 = 0.78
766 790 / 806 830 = 0.34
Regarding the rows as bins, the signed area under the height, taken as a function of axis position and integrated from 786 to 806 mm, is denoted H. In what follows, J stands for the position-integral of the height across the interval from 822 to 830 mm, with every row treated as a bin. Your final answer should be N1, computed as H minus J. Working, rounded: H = 2027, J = 834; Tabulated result 1193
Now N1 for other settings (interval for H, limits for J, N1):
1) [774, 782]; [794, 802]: 53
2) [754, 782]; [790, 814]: 509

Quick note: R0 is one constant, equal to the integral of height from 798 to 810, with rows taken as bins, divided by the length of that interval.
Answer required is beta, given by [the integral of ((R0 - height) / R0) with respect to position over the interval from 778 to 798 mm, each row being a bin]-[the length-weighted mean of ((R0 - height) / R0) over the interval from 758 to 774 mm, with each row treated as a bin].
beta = -1.4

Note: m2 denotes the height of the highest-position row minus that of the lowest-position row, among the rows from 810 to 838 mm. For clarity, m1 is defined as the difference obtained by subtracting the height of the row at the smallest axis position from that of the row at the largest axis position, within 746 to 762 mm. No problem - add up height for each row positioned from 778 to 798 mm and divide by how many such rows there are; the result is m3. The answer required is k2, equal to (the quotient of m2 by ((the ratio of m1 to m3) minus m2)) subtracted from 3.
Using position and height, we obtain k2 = 3.99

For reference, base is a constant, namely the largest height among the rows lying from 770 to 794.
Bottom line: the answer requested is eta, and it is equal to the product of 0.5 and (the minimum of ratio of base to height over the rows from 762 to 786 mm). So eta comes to 0.500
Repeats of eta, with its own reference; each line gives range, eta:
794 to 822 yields 0.516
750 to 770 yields 0.522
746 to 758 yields 0.521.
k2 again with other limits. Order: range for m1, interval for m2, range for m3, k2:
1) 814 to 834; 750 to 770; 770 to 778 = 5.17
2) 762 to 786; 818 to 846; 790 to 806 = 4.01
